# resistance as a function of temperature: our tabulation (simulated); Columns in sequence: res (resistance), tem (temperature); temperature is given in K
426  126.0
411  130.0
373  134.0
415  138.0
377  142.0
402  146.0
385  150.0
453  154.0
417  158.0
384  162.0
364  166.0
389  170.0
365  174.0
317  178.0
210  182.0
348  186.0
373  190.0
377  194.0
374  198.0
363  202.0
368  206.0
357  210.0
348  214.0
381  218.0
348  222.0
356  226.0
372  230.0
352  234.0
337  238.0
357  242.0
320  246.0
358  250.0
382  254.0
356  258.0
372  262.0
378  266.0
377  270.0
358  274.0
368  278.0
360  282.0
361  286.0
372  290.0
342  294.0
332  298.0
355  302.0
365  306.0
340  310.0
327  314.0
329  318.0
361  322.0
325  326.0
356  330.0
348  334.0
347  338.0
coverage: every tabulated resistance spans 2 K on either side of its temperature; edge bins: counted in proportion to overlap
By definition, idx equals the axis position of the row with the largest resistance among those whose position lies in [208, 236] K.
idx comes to 218.0 K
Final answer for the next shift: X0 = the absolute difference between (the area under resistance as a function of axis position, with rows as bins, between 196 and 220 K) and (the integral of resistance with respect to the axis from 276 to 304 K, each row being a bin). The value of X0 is 1196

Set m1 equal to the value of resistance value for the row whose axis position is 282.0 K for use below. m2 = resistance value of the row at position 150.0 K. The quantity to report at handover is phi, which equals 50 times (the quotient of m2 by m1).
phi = 53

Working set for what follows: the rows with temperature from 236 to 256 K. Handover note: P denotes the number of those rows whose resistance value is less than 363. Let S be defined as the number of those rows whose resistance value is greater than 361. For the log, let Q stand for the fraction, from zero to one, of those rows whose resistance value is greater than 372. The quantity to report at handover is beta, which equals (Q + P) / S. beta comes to 4.2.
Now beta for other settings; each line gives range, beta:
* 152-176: 0.1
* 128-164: 0.1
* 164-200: 0.6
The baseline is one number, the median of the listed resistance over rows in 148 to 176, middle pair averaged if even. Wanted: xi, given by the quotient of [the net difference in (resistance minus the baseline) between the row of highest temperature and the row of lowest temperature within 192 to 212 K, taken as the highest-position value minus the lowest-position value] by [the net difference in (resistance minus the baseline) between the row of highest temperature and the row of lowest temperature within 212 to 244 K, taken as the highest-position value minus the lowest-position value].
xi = -2.2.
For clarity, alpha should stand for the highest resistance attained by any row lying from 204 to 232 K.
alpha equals 381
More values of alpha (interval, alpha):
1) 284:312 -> 372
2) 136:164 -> 453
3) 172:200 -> 377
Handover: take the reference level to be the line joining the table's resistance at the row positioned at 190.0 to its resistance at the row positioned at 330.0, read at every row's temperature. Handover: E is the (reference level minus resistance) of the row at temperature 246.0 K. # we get 46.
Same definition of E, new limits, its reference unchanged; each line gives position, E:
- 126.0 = -45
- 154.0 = -76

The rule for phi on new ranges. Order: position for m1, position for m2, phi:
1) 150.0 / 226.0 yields 46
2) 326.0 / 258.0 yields 55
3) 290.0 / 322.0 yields 49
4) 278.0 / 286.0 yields 49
